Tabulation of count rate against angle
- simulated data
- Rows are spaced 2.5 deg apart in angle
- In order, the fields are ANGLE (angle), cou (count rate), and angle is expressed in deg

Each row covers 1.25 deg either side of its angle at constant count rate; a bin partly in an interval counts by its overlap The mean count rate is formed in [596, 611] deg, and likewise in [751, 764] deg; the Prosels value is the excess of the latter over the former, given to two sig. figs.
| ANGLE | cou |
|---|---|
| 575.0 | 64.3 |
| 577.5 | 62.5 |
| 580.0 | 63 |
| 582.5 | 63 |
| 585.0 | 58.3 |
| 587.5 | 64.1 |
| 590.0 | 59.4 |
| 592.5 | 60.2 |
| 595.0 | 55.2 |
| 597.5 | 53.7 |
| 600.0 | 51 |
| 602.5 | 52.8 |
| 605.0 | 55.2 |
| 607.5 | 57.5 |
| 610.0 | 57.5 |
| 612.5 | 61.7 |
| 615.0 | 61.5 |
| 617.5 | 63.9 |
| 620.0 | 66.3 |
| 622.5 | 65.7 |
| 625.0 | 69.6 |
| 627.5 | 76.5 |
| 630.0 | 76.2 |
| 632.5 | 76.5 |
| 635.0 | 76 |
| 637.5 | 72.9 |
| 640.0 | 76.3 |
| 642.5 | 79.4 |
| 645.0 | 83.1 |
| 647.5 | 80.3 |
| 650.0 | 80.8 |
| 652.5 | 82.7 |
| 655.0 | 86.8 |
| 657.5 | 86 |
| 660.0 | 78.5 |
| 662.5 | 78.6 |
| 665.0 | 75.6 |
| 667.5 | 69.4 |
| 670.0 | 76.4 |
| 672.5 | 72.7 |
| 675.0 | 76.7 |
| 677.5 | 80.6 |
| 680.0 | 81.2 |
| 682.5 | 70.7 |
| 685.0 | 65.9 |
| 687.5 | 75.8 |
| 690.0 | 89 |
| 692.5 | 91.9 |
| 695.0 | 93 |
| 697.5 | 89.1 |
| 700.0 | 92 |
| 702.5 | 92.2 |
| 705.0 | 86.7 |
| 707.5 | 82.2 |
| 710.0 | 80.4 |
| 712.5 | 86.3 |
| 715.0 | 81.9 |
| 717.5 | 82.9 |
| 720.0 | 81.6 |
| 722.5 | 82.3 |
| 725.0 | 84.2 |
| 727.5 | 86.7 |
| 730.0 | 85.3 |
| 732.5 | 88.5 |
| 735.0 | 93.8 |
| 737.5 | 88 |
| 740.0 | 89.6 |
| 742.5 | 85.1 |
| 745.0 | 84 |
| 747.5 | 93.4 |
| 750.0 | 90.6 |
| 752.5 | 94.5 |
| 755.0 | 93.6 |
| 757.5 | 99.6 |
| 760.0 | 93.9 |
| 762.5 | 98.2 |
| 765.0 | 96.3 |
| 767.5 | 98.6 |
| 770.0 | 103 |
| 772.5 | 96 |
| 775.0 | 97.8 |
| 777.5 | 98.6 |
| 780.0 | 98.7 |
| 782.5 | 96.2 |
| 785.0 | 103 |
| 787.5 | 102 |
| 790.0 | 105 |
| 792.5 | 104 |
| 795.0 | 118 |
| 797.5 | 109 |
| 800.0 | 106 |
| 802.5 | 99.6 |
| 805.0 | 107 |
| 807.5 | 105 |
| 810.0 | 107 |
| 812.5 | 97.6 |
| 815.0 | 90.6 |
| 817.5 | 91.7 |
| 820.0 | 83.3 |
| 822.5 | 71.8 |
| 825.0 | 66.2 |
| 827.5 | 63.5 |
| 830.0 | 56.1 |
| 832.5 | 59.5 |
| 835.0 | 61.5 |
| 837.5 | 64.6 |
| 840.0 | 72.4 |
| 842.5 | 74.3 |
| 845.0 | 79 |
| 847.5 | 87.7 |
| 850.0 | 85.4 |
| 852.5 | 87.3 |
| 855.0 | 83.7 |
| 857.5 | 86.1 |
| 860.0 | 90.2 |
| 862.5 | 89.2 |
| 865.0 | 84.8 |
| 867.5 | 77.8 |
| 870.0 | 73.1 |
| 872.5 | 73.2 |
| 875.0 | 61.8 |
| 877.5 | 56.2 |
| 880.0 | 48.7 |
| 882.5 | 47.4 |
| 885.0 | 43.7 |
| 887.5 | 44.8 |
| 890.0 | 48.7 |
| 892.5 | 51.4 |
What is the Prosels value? 41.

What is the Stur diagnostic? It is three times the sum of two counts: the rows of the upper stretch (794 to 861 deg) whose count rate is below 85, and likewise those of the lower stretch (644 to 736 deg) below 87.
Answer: 123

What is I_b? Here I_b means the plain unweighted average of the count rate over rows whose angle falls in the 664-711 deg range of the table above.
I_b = 81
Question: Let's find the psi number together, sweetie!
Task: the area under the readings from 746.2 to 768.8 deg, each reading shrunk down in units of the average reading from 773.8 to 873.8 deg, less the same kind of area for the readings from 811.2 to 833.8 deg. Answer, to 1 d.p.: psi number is 5.1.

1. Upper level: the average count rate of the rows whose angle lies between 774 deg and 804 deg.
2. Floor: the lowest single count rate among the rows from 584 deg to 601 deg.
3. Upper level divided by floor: 2.0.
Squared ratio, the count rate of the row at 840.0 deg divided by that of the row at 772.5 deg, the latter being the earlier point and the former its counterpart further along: 0.57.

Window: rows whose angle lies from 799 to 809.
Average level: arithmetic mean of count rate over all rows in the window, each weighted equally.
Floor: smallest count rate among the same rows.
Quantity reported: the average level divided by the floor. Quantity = 1.05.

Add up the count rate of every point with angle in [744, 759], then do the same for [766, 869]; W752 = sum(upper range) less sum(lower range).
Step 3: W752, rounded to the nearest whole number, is 3103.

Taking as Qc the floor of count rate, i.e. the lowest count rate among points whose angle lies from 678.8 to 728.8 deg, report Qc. 65.9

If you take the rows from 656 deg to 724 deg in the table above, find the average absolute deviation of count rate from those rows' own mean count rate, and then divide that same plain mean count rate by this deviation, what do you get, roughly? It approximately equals 14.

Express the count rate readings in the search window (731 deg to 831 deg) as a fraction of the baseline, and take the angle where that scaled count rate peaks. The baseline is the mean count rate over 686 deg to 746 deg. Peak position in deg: 795.0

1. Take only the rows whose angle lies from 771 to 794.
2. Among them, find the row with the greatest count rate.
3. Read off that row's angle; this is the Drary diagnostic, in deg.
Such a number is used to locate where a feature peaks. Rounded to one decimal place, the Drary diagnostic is 790.0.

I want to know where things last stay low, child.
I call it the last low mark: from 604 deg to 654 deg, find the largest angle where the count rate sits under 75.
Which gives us 637.5 deg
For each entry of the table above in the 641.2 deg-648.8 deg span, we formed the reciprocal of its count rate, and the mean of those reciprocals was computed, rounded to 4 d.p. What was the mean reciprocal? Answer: 0.0124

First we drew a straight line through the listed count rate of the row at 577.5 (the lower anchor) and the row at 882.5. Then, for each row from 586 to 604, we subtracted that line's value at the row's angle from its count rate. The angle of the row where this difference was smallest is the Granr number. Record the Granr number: 600.0 deg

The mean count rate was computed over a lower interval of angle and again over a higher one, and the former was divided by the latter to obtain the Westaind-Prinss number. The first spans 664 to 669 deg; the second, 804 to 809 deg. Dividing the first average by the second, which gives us 0.68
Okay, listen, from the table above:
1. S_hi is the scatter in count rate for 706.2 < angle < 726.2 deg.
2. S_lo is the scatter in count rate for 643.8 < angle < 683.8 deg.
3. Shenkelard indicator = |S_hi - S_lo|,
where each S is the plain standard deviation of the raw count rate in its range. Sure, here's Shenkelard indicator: 3.2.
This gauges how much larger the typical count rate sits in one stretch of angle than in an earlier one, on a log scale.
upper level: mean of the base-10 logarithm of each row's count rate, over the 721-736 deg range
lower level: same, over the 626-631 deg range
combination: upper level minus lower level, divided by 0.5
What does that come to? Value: 0.11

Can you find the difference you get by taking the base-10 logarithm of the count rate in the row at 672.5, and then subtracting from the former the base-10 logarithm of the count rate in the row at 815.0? -0.10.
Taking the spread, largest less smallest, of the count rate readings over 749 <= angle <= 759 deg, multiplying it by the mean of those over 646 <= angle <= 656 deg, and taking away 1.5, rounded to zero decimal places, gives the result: 742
